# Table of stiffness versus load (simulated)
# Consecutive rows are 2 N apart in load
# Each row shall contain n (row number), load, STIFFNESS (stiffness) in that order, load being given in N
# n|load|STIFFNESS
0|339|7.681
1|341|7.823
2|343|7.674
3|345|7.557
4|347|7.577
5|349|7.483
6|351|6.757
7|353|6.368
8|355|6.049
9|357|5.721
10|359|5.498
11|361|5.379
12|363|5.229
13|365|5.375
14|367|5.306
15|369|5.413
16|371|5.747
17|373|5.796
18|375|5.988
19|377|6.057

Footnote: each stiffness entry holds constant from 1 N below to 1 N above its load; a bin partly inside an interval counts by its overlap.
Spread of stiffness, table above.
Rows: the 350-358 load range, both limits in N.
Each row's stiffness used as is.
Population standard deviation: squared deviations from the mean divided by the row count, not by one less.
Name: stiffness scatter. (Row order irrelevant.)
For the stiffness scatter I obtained 0.38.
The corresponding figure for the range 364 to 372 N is 0.17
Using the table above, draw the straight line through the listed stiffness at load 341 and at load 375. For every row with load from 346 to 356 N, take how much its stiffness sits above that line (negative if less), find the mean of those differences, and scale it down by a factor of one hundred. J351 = -0.0044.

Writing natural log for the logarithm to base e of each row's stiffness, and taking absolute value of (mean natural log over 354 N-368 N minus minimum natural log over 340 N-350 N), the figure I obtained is 0.31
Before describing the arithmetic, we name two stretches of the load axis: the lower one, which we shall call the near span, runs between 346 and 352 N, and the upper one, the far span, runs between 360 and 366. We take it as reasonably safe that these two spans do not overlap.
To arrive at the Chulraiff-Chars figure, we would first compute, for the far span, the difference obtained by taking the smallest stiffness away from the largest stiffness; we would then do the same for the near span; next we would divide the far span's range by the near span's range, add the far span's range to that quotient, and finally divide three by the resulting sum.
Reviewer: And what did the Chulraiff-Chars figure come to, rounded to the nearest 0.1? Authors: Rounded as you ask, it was 9.0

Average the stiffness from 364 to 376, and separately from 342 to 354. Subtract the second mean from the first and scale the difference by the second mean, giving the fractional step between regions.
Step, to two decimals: -0.23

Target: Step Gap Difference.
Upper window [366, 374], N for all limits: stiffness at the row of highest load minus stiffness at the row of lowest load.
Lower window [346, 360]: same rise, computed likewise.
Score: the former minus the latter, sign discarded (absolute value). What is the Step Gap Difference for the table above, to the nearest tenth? 2.6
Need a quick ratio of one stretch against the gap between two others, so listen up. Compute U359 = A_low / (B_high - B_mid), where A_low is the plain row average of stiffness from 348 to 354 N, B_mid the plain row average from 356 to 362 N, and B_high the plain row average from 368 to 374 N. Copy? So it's 58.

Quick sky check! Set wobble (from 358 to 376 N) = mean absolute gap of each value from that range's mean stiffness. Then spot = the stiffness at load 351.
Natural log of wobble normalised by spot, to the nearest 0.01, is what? -3.46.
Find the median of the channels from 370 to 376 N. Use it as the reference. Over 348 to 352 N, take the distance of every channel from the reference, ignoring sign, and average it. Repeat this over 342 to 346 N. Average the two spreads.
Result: 1.6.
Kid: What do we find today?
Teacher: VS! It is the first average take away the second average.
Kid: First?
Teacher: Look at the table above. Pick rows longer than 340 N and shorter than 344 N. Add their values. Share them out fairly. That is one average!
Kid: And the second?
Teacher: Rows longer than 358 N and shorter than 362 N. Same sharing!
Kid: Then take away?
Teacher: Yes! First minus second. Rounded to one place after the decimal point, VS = 2.3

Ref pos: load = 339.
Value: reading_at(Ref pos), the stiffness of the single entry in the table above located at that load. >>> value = 7.681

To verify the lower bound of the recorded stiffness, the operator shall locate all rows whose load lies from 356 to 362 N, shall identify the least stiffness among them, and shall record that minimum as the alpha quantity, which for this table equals 5.379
